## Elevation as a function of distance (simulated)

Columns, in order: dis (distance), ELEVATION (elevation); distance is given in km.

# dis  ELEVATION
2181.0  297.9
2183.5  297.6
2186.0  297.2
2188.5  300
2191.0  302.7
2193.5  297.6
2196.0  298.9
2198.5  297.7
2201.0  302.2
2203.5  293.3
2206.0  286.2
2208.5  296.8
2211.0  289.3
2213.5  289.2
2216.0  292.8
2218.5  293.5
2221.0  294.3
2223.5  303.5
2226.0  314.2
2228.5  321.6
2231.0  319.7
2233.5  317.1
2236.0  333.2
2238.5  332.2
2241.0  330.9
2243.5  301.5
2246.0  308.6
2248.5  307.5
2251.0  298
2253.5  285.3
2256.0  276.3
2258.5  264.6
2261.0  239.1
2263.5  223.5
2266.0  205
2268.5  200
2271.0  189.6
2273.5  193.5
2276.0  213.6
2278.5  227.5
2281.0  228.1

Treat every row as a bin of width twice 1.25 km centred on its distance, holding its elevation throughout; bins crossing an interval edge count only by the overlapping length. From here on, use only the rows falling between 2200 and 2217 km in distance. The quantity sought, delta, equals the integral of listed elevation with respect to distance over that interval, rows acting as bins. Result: 4976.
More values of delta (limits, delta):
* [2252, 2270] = 4356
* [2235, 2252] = 5372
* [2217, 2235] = 5566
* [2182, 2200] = 5379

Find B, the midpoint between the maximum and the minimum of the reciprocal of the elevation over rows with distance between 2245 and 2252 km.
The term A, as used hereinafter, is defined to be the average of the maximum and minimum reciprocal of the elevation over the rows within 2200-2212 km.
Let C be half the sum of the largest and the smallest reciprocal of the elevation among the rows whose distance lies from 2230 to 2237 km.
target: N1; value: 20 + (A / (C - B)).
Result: 5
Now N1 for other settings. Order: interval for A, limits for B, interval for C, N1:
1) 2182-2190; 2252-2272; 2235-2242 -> 18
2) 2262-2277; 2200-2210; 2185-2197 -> -52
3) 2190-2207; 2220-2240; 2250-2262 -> 26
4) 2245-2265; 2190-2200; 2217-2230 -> -32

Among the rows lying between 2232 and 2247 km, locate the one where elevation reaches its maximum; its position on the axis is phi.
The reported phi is 2236.0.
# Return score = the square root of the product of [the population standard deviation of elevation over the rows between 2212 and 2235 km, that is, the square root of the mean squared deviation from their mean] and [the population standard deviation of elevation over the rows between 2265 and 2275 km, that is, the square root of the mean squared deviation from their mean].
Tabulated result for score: 9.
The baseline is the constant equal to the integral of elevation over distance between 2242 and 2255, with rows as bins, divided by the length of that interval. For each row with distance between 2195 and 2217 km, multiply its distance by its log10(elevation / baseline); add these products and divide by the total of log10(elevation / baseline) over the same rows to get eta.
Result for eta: 2209.2 km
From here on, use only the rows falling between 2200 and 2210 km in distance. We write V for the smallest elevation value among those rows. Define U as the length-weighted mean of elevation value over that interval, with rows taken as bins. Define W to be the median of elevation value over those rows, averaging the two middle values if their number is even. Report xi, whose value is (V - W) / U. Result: -0.030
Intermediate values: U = 294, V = 286.2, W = 295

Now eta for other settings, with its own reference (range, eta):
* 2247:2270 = 2264.1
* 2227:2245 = 2235.6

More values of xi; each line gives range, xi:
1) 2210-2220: -0.006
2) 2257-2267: -0.112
